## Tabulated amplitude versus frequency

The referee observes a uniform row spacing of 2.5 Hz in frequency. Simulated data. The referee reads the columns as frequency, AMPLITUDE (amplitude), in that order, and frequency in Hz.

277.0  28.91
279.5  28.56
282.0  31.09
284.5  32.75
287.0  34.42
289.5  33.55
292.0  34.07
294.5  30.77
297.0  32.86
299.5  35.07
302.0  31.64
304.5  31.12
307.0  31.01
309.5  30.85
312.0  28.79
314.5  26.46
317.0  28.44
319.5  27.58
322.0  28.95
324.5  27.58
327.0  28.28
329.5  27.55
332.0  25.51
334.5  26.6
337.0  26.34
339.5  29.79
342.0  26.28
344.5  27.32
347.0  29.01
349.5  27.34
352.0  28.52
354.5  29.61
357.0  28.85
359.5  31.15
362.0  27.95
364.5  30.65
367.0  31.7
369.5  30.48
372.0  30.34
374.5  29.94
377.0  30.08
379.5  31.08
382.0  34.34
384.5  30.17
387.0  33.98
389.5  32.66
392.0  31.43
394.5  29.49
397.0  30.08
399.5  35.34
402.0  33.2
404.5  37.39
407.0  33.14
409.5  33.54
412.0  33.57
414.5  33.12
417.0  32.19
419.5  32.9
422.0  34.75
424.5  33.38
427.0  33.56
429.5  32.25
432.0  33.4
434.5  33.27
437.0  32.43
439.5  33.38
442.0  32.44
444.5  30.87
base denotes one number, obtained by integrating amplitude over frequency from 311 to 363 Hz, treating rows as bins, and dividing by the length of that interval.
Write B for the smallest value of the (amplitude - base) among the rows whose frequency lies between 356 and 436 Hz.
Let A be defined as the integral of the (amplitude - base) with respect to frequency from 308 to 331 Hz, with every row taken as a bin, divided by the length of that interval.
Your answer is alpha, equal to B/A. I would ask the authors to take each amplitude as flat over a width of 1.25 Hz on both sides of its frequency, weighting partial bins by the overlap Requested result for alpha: -0.1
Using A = 0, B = 0.0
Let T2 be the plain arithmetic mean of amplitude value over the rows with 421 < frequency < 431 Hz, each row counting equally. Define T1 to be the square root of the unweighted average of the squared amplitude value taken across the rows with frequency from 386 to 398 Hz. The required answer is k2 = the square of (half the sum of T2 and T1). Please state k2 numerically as 1058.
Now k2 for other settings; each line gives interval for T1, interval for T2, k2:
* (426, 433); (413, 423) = 1099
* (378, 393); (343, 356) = 920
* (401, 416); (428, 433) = 1117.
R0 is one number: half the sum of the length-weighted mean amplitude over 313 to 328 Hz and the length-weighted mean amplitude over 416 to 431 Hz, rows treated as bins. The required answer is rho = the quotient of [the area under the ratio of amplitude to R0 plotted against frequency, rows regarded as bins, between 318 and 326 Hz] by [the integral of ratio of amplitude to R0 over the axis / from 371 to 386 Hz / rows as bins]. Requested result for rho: 0.5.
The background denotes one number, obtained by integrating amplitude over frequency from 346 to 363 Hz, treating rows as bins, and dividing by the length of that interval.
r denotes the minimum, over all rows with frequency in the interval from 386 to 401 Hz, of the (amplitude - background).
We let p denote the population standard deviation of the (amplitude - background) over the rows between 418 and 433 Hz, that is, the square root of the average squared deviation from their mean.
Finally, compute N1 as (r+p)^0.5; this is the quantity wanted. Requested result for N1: 1.1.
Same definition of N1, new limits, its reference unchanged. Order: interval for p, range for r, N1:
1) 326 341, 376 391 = 1.6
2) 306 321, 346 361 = 0.2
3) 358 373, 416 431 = 2.1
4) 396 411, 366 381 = 1.8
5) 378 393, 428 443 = 2.2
